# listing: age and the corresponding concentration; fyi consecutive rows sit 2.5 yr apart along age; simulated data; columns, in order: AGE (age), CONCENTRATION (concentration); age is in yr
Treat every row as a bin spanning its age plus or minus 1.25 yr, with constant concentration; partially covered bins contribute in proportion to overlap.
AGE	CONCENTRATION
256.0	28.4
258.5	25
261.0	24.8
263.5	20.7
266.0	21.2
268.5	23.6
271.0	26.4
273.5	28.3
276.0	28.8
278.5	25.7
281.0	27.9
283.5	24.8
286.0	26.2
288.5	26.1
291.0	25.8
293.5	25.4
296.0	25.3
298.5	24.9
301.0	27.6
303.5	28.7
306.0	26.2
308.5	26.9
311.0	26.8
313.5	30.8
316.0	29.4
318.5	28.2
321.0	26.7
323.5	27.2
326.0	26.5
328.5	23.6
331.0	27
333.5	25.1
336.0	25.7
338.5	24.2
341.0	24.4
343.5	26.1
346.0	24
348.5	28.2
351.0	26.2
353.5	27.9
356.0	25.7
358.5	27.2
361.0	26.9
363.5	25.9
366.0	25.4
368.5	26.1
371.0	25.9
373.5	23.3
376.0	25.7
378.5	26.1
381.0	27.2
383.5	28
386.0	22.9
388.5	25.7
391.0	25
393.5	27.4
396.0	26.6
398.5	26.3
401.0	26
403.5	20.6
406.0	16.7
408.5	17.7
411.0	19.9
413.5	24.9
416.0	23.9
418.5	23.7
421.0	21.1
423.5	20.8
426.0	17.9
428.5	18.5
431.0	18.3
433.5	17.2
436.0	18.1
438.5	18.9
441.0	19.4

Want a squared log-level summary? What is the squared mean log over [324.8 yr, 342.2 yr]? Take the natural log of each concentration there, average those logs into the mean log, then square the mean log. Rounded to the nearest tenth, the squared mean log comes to 10.4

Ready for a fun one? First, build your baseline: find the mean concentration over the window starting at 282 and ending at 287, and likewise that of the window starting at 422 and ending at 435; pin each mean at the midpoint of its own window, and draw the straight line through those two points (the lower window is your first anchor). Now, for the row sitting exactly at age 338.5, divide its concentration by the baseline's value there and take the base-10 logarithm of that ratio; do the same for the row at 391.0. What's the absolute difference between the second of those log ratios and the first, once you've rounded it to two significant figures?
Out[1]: 0.065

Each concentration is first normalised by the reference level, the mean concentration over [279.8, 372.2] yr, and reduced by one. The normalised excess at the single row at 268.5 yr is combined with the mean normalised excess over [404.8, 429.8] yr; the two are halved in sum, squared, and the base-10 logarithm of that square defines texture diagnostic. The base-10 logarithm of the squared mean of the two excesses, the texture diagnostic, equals -1.6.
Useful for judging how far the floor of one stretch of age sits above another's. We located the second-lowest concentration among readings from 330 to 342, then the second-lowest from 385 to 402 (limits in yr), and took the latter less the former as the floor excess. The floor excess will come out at 1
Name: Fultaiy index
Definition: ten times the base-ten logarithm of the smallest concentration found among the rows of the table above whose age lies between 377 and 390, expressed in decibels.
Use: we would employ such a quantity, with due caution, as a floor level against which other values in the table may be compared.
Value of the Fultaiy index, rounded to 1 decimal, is 13.6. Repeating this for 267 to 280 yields 13.7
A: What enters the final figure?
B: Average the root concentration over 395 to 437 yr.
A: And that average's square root 2.14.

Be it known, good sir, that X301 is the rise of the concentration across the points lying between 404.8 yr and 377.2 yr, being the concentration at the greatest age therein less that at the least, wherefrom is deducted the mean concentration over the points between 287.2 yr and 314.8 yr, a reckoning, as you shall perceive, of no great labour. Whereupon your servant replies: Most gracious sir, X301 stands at -32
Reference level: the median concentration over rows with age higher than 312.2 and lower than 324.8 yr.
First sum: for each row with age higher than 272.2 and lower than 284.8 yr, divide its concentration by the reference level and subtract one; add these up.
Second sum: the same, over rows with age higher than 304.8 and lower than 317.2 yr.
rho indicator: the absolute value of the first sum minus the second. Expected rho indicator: 0.16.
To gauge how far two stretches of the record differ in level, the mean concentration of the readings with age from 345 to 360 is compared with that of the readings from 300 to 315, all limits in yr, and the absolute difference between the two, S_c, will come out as 1.3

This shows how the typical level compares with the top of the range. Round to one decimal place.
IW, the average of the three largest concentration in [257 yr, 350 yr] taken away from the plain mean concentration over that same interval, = -3.6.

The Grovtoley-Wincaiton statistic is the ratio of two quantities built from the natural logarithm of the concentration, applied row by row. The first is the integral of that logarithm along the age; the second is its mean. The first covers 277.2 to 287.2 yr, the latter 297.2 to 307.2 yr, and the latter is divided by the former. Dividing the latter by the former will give 0.101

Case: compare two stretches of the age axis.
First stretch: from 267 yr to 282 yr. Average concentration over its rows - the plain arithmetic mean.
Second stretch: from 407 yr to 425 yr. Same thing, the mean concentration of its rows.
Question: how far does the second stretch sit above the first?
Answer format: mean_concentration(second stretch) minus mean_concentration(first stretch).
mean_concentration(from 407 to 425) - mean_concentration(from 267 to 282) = -5.1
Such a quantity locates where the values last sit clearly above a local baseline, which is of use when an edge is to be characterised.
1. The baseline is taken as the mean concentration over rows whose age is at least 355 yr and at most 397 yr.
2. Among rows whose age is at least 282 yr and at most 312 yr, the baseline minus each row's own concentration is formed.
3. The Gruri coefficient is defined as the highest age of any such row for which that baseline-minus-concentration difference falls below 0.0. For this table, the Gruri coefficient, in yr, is 311.0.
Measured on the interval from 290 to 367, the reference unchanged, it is 361.0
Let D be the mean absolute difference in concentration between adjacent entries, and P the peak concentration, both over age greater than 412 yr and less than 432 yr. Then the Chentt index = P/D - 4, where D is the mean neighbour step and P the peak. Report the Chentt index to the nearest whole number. 18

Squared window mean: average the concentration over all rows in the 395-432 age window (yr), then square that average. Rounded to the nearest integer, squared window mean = 463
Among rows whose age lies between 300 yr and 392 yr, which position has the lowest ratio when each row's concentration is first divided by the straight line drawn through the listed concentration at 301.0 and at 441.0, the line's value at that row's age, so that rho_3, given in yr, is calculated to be 328.5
